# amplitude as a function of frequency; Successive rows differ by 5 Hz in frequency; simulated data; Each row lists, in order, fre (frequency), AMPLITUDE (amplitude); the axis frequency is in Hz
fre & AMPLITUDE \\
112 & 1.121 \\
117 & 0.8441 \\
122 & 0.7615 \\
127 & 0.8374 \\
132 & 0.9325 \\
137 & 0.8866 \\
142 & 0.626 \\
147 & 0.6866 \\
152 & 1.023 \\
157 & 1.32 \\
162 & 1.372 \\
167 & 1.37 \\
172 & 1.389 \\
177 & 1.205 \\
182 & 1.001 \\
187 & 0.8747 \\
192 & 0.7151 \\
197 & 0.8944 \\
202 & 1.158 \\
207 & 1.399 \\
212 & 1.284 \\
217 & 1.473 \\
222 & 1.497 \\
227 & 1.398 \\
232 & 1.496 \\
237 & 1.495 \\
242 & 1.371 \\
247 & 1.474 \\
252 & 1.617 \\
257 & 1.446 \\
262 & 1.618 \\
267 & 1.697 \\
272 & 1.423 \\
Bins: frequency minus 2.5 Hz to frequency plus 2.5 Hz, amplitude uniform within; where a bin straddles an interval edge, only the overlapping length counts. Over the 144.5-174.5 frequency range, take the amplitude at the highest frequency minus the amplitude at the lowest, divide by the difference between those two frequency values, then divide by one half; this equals 0.06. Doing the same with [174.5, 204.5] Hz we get 0.00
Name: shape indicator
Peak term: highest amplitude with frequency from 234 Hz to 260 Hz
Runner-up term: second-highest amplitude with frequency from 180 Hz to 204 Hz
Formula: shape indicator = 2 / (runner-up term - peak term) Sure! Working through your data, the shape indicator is -3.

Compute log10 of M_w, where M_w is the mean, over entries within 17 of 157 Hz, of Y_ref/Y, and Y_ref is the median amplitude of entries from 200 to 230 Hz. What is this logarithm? 0.14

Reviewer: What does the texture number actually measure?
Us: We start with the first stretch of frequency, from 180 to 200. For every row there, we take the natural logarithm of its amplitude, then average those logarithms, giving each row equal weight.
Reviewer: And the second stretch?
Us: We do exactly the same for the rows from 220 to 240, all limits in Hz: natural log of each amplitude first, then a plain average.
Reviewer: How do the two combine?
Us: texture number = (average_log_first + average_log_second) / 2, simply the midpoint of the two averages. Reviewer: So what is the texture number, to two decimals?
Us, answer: 0.12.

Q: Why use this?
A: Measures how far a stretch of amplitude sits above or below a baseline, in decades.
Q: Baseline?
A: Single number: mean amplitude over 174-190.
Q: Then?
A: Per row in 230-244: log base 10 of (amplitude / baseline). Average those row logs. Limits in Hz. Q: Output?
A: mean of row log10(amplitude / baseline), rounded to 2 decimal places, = 0.15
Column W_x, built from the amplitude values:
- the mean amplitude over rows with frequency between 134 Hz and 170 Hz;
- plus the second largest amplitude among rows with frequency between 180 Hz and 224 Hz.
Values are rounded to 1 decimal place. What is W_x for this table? 2.5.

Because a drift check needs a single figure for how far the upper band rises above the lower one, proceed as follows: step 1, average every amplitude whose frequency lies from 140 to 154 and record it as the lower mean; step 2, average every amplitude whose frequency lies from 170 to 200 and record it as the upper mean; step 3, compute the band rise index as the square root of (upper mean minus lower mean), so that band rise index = 0.48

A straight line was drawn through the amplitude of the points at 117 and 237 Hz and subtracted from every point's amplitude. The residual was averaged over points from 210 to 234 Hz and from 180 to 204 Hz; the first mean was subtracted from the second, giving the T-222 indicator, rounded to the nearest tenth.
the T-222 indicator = -0.3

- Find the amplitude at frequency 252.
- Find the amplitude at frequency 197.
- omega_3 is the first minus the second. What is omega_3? 0.72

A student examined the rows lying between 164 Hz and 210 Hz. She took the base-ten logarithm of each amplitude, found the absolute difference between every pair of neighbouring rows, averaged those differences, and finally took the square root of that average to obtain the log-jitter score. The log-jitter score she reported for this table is 0.27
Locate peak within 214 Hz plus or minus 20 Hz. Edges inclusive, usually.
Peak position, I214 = 222 Hz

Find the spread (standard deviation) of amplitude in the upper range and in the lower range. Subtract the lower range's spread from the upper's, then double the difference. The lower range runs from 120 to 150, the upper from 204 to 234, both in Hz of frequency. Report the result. -0.07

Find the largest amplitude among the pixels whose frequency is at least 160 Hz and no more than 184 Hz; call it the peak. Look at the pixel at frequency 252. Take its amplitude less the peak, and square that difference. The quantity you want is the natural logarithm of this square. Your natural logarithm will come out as -3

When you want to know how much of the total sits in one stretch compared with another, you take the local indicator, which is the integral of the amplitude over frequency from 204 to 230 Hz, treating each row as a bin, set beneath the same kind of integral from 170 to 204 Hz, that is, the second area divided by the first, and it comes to 1.0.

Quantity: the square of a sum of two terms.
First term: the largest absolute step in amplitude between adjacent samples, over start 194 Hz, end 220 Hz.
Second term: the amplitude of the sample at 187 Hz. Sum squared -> 1.3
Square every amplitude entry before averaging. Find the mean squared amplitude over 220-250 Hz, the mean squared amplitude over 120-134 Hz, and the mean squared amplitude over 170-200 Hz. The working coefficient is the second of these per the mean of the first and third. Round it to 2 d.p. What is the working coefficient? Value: 0.45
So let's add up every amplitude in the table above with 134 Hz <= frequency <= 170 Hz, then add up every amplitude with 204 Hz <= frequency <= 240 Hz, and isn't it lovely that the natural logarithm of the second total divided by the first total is 0.321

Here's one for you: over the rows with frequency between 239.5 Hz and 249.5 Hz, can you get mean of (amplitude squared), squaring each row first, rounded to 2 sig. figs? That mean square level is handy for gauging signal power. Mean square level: 2.0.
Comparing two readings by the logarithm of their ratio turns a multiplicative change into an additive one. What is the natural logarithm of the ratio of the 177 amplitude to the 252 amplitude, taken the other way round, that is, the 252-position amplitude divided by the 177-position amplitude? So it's 0.29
